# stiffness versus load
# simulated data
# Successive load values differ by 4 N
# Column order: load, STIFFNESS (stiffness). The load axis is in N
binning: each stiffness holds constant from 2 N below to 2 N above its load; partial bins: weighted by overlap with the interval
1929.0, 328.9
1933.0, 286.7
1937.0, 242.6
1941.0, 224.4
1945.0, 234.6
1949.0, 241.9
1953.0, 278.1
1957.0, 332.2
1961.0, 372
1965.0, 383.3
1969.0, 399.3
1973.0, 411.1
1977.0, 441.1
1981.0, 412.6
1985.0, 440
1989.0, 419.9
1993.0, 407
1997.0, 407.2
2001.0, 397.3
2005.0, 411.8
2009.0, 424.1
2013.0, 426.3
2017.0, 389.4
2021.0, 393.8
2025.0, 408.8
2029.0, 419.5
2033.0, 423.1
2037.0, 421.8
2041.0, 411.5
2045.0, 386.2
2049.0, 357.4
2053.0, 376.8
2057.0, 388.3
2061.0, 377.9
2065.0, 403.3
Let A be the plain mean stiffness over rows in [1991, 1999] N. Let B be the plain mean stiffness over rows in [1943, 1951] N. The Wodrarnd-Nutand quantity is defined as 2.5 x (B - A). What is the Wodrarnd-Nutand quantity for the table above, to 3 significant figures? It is -422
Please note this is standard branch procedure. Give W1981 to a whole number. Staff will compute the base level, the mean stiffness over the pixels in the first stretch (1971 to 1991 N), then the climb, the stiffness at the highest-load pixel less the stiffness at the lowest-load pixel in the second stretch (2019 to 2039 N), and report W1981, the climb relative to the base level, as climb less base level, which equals -397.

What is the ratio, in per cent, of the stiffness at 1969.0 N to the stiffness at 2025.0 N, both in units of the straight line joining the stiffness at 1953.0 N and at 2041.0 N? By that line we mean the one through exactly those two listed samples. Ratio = 125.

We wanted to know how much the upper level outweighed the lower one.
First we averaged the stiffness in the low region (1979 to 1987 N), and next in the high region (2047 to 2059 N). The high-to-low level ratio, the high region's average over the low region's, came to 0.88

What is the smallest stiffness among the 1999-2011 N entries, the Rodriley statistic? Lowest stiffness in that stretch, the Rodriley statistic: 397.3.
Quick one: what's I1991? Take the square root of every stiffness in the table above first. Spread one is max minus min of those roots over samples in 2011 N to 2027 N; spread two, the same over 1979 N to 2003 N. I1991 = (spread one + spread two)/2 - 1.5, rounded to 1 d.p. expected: -0.5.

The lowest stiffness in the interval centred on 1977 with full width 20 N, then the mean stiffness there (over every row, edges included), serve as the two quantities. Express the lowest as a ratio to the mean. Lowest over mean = 0.949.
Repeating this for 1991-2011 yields 0.970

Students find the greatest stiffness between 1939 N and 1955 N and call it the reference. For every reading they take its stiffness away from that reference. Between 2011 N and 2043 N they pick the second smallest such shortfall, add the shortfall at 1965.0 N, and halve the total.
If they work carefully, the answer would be -125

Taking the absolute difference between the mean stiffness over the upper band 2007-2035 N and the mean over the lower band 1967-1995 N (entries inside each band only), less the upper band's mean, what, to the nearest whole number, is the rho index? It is -406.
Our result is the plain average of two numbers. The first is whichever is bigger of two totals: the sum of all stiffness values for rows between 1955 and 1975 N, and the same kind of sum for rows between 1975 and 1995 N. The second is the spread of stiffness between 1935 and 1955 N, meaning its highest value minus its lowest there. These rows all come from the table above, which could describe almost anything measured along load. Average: 1087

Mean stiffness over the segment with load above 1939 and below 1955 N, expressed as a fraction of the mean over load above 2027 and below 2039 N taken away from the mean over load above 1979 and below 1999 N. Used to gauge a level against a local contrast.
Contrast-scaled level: -59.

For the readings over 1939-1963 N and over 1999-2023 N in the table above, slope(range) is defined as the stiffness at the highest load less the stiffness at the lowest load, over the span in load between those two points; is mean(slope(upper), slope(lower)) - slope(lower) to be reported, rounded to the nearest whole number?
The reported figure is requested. -4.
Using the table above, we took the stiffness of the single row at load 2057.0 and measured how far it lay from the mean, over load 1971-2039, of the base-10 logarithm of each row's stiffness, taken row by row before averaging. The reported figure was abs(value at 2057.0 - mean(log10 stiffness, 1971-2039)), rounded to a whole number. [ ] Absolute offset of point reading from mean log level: 386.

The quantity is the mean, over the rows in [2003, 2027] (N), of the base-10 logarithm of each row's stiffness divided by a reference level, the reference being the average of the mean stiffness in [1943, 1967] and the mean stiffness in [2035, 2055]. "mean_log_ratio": 0.069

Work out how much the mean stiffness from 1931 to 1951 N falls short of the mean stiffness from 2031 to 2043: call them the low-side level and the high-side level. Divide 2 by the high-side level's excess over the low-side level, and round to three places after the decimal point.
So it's 0.012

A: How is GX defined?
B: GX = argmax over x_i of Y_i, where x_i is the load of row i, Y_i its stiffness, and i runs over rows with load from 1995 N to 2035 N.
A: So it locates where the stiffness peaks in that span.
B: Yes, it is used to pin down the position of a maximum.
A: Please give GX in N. 2013.0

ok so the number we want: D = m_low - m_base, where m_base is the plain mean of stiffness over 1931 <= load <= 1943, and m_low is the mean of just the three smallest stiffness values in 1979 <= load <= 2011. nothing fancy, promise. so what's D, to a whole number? 153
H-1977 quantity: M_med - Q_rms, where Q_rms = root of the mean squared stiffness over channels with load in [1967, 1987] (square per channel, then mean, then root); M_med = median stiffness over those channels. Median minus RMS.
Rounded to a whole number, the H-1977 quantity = -9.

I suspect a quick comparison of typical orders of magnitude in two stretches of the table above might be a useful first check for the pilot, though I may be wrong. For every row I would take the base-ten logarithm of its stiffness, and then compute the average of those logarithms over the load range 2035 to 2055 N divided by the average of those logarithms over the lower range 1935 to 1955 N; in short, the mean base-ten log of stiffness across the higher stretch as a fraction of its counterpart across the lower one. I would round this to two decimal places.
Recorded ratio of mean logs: 1.09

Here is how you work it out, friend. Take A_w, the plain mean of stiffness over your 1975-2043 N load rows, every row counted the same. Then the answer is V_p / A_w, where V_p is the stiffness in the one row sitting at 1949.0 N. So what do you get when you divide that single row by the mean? 0.58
